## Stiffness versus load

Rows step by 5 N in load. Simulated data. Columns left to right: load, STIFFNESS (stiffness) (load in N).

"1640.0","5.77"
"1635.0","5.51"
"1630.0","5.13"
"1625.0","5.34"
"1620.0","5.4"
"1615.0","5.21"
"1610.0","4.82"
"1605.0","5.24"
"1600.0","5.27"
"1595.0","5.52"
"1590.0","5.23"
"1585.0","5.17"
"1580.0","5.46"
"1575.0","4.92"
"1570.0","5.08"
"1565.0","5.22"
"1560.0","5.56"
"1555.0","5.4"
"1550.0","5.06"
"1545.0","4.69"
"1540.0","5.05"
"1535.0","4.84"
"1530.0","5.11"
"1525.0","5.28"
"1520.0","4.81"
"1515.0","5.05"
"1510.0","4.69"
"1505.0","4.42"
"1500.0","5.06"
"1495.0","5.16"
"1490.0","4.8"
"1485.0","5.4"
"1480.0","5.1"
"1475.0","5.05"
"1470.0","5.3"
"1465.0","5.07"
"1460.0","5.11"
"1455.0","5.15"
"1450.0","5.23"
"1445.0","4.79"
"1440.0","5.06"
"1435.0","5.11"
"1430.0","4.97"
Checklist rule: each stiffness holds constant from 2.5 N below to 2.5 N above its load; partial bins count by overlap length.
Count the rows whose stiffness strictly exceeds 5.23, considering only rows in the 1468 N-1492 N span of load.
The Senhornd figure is 2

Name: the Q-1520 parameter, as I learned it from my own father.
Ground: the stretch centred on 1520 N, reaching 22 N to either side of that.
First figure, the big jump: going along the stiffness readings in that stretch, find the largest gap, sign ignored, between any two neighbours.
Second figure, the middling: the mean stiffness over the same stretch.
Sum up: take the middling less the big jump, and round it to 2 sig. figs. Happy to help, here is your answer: 4.3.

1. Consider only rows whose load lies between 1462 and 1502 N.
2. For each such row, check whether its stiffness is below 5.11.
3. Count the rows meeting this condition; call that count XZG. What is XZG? 5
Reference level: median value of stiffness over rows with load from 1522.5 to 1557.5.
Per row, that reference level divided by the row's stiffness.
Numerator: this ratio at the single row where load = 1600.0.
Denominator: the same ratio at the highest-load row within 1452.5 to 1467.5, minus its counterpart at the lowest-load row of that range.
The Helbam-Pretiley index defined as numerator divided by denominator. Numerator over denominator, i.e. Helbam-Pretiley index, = 62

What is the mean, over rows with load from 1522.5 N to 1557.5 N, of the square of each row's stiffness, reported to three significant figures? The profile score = 25.7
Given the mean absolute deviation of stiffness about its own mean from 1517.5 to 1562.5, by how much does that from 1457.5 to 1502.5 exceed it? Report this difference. -0.11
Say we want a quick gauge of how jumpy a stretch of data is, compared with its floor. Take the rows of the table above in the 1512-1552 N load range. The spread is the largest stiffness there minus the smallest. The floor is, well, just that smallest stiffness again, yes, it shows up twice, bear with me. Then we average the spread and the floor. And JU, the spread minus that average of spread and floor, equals -2.050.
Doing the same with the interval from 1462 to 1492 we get -2.100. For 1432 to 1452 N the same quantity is -2.175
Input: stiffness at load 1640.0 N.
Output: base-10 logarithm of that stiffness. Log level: 0.76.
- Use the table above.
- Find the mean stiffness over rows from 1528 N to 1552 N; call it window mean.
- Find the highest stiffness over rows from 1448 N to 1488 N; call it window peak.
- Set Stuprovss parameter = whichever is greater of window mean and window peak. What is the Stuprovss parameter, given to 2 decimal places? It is 5.40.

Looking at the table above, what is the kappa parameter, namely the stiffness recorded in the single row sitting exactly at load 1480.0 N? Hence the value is 5.1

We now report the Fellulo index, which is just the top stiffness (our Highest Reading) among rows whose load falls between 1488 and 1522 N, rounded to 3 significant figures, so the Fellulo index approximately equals 5.16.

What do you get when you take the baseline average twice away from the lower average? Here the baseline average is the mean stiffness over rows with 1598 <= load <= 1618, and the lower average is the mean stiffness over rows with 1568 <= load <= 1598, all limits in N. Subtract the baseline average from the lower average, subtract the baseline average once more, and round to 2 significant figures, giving -5.0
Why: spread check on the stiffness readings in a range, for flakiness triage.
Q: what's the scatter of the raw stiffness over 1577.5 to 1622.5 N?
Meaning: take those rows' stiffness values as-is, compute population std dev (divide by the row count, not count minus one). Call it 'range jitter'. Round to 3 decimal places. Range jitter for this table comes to 0.192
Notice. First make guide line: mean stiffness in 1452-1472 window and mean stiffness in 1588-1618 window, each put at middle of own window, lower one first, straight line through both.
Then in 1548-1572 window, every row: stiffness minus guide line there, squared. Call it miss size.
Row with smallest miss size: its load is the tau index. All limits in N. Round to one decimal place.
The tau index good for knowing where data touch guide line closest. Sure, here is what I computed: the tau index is 1565.0 N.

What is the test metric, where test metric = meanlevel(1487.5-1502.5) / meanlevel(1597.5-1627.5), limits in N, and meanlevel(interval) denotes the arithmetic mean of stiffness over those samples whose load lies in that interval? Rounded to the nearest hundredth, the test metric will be 0.96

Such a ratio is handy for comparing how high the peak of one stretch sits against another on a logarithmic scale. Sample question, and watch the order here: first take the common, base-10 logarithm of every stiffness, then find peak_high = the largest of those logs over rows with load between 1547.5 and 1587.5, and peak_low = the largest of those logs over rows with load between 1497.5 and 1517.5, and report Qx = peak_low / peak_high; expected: 0.95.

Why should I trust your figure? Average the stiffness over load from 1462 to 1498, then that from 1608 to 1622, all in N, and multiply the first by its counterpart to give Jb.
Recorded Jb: 26.4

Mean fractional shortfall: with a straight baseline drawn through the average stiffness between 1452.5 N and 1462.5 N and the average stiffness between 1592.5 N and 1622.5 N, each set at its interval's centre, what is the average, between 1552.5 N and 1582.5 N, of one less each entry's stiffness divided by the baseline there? -0.01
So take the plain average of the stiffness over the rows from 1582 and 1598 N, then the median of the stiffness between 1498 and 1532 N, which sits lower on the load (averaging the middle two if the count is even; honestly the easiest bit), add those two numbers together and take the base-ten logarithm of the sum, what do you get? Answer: 1.02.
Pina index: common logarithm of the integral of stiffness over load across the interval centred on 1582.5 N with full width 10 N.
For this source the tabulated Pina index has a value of 1.73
